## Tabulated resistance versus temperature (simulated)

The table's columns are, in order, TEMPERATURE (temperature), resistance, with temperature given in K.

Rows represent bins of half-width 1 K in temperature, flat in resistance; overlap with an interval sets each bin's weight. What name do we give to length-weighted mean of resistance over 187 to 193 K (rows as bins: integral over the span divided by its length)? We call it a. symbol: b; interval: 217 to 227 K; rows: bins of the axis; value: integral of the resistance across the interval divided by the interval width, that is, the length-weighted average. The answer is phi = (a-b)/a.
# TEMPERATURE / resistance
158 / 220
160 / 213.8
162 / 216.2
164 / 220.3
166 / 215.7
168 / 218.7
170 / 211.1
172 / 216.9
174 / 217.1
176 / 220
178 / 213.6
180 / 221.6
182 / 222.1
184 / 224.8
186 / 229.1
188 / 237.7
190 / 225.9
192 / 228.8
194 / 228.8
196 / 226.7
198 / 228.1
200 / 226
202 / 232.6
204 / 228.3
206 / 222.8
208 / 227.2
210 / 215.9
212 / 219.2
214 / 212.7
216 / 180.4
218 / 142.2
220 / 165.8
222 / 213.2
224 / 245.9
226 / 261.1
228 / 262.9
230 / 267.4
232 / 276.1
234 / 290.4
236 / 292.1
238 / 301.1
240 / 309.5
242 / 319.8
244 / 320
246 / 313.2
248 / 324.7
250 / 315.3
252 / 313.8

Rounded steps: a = 231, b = 206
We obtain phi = 0.11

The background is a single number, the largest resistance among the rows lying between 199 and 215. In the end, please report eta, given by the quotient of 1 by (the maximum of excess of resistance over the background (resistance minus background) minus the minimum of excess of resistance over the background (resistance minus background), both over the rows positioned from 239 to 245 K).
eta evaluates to 0.095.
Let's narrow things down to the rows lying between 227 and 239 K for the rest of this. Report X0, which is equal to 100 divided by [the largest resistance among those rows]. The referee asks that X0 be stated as 0.33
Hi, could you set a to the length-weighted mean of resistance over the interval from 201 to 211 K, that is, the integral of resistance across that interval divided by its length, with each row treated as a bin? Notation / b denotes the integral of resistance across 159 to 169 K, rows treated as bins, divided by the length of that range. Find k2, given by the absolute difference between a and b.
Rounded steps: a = 225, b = 217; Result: 8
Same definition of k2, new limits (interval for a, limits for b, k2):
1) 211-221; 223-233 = 79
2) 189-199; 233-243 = 75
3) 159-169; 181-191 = 11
